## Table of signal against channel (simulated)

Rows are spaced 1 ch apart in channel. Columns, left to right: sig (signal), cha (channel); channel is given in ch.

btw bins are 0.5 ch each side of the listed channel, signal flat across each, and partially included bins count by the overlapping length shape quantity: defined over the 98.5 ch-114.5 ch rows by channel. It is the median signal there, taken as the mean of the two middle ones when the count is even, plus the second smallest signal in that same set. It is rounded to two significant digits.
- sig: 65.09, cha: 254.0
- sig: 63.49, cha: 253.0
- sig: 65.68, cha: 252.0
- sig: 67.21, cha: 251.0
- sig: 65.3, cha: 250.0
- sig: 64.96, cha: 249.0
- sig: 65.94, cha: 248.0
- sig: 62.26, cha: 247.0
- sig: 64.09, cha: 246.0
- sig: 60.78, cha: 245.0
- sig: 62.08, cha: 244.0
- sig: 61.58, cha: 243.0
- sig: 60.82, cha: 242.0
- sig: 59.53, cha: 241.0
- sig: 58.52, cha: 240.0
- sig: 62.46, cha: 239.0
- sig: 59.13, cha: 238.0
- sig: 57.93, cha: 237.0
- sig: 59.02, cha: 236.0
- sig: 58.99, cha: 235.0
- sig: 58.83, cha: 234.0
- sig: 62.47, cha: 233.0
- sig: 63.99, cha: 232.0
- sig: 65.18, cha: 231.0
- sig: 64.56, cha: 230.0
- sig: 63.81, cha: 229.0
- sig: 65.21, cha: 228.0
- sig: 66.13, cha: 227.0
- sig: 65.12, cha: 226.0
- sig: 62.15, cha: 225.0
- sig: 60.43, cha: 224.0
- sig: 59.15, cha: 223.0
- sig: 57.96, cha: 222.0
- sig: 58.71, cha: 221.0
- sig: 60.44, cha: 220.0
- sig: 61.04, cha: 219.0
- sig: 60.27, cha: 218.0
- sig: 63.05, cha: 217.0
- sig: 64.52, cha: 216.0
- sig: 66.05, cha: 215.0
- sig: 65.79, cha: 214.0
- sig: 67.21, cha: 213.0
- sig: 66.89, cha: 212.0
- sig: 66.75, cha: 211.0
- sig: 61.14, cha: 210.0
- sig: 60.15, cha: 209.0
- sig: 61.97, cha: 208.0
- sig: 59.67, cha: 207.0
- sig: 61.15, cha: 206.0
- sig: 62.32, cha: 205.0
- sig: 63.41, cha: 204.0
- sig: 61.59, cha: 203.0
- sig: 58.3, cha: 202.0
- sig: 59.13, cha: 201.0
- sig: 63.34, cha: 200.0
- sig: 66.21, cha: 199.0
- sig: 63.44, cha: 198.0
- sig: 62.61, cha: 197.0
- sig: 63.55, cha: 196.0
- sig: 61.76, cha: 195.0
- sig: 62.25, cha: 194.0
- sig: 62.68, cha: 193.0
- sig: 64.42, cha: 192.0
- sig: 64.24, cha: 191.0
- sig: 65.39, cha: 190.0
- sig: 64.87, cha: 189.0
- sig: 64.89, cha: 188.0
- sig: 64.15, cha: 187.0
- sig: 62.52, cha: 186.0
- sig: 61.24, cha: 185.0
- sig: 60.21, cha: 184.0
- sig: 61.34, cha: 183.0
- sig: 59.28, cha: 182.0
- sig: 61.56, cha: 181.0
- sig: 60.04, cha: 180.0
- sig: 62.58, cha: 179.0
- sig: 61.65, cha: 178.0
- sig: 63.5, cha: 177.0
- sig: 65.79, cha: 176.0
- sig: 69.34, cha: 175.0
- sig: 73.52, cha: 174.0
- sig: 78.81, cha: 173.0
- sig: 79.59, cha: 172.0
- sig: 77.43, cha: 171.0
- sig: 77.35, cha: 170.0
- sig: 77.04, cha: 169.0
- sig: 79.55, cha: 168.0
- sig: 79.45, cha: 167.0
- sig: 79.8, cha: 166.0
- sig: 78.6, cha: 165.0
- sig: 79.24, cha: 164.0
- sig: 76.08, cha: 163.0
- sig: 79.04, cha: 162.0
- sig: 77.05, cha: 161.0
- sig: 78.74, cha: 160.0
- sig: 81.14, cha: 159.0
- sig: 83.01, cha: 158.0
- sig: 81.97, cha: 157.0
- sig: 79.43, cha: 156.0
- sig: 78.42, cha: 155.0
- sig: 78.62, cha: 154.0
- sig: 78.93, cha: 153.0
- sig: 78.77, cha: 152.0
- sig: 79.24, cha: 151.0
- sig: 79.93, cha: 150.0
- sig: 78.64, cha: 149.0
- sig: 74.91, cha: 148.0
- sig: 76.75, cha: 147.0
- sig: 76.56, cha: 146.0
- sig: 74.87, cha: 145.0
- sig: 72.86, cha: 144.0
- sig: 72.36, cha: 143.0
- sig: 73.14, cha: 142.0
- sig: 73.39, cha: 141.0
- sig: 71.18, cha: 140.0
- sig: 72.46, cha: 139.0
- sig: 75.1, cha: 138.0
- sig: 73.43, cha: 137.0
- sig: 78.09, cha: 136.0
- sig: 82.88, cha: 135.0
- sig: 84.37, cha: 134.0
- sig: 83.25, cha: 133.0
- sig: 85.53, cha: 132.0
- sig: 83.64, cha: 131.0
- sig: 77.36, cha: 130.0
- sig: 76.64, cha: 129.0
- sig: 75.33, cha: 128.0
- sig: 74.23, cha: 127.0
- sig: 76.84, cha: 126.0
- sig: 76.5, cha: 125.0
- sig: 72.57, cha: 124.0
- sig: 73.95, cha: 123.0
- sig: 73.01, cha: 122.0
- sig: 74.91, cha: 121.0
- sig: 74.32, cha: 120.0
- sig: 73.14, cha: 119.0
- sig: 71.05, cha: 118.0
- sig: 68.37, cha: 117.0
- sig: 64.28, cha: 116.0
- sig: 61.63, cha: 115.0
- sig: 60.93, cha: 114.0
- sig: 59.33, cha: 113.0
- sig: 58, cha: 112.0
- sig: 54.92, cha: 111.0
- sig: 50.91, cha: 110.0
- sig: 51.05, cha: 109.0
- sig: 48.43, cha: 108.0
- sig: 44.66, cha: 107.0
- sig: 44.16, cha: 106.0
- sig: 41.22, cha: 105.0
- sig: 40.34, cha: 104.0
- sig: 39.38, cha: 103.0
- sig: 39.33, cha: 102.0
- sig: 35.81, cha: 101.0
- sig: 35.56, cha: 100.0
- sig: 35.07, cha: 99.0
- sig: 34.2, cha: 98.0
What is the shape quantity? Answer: 80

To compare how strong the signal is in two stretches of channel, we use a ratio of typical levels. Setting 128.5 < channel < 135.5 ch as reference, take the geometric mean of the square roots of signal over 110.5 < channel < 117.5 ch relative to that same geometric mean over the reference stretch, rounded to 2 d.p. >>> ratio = 0.86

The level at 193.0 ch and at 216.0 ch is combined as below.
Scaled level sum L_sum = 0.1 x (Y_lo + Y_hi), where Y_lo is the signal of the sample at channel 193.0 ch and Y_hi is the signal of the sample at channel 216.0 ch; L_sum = 12.7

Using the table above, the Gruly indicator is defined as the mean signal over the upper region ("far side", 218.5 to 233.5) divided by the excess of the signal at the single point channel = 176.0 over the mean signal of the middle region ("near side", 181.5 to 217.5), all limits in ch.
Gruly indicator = 22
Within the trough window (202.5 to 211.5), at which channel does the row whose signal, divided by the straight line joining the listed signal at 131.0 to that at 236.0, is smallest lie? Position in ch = 207.0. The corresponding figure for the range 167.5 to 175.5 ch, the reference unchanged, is 175.0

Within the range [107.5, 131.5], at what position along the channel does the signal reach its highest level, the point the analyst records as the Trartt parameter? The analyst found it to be 131.0 ch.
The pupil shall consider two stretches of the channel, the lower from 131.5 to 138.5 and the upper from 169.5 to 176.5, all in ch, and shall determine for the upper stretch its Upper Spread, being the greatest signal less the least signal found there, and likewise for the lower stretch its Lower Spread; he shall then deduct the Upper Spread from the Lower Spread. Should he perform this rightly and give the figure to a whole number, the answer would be -2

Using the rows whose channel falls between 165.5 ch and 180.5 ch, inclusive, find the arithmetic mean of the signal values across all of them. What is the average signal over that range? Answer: 72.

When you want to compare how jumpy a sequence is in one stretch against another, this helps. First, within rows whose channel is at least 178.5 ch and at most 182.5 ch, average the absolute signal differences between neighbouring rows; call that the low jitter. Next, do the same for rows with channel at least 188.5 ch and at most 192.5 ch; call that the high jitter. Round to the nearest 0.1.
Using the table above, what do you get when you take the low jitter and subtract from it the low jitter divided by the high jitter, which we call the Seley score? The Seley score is -1.3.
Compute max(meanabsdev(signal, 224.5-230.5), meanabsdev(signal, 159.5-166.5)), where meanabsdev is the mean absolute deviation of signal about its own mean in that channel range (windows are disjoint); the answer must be 1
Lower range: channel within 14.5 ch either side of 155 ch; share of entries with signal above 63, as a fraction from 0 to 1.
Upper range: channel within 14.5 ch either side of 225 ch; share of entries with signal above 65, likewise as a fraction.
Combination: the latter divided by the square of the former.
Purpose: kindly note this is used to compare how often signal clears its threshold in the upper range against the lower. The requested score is 0.31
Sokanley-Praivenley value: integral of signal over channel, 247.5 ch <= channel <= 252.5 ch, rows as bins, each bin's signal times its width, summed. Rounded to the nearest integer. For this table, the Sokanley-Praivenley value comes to 329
